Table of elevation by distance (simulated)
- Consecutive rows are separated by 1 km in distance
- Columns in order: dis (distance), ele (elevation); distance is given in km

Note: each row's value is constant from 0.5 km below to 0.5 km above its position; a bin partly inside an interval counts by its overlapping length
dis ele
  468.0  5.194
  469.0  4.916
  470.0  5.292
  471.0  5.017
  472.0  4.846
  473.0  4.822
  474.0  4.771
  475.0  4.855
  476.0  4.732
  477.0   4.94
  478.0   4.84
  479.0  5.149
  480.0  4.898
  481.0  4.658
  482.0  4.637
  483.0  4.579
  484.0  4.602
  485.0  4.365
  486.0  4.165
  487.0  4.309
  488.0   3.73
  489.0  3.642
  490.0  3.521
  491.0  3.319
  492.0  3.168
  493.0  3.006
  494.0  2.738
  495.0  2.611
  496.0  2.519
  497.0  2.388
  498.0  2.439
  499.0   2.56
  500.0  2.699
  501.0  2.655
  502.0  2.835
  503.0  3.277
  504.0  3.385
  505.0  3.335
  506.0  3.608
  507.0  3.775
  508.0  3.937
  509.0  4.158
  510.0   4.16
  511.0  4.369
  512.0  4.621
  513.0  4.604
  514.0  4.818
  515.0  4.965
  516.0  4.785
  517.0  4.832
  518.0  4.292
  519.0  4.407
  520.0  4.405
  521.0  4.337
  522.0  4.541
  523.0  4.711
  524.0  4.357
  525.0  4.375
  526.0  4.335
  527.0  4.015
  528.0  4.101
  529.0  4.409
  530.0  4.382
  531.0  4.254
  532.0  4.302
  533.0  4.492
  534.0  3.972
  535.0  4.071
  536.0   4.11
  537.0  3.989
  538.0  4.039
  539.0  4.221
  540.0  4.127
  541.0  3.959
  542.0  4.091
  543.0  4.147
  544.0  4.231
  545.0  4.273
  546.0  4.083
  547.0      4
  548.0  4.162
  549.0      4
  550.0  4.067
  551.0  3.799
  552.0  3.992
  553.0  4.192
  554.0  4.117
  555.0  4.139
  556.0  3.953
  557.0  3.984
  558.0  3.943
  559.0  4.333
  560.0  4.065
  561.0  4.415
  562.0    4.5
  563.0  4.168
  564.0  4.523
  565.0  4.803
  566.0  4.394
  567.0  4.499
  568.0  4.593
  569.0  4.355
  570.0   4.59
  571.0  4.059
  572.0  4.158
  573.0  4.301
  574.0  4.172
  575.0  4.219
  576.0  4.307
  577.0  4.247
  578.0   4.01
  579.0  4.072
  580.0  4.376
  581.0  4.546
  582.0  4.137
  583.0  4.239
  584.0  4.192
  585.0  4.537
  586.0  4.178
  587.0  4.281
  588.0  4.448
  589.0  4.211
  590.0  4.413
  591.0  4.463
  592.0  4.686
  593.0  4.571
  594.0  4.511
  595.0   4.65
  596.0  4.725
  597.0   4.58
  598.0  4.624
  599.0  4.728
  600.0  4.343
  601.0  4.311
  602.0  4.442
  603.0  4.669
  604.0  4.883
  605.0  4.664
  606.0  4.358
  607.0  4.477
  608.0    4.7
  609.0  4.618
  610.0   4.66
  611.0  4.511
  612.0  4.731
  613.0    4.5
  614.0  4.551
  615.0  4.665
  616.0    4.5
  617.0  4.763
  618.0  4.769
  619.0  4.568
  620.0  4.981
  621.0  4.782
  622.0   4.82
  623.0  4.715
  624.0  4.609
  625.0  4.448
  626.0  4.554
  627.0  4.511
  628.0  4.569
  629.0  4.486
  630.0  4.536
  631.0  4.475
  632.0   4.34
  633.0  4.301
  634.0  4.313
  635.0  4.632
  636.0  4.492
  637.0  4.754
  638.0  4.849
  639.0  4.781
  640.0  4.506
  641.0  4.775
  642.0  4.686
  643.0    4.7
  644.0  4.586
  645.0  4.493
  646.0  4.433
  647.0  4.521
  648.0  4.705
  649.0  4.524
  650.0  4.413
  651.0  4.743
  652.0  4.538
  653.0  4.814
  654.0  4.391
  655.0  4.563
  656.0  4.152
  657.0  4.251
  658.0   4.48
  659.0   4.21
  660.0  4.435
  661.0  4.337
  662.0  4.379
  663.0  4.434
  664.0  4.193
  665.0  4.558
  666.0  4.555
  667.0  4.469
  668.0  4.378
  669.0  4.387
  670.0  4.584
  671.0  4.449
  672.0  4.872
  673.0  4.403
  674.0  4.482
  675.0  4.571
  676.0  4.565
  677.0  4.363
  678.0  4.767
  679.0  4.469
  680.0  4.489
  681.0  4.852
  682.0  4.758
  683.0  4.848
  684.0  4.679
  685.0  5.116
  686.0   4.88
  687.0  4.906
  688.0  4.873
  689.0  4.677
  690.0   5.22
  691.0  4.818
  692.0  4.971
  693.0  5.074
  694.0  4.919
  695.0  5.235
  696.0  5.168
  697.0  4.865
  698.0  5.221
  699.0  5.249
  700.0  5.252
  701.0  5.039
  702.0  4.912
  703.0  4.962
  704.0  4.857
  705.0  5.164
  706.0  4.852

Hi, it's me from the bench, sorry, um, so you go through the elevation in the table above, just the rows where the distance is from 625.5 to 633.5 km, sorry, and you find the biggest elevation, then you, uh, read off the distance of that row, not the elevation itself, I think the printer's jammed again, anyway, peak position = 628.0 km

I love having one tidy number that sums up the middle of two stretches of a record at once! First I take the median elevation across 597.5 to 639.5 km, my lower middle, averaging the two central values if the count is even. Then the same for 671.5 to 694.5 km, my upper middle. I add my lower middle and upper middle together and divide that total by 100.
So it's 0.094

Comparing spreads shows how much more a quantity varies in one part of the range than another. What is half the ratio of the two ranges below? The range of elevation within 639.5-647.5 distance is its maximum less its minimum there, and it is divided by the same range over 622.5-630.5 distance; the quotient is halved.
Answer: 0.64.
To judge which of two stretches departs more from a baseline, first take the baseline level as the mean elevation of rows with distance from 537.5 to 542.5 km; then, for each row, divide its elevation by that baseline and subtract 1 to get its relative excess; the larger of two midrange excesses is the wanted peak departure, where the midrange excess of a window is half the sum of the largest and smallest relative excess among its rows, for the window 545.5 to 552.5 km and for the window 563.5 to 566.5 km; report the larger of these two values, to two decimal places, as 0.13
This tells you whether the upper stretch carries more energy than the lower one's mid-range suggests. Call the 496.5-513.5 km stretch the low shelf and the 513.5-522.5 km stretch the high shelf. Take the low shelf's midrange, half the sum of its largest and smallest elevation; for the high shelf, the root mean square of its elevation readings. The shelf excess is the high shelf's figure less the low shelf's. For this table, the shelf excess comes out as 1.1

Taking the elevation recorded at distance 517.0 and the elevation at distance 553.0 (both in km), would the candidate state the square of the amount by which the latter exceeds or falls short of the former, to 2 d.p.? 0.41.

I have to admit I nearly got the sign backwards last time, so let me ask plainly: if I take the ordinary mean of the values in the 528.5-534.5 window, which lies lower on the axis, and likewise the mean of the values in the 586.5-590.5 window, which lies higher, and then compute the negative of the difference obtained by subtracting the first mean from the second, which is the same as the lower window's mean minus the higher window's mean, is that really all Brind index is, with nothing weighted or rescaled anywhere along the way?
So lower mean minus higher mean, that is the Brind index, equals 0.0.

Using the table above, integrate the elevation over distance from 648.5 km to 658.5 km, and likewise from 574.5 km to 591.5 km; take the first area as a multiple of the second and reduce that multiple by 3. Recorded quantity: -2.4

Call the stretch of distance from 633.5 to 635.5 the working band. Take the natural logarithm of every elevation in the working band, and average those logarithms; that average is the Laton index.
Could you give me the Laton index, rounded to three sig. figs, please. 1.50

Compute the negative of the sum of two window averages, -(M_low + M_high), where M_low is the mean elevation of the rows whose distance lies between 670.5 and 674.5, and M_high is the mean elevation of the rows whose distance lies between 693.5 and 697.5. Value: -9.6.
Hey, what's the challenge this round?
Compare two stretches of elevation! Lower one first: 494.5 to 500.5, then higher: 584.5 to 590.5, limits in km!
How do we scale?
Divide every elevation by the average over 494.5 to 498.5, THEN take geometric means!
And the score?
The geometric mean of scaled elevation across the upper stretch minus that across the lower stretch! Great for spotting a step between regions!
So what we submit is 0.7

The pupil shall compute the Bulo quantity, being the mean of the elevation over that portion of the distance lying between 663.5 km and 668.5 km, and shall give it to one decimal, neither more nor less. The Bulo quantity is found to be 4.4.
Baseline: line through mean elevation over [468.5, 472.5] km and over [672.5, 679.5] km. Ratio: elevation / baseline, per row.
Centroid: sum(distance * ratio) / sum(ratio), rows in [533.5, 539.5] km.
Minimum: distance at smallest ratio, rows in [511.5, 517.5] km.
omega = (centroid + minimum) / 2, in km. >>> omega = 524.8 km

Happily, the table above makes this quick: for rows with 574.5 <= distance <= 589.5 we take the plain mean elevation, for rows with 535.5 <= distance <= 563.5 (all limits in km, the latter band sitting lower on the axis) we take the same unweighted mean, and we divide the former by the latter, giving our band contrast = 1.04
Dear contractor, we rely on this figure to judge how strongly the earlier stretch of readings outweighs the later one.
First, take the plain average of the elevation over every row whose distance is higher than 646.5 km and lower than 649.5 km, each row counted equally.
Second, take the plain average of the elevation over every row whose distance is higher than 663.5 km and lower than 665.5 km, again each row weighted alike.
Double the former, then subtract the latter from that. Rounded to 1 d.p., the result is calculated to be 4.8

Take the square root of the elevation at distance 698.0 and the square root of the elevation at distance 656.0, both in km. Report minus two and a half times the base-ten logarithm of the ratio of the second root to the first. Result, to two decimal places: 0.12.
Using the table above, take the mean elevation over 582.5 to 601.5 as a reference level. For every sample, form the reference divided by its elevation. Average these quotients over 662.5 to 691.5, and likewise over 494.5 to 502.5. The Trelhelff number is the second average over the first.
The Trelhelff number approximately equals 1.79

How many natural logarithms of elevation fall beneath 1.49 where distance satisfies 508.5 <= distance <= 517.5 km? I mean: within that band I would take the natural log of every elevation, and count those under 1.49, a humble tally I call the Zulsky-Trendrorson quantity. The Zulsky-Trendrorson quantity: 3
